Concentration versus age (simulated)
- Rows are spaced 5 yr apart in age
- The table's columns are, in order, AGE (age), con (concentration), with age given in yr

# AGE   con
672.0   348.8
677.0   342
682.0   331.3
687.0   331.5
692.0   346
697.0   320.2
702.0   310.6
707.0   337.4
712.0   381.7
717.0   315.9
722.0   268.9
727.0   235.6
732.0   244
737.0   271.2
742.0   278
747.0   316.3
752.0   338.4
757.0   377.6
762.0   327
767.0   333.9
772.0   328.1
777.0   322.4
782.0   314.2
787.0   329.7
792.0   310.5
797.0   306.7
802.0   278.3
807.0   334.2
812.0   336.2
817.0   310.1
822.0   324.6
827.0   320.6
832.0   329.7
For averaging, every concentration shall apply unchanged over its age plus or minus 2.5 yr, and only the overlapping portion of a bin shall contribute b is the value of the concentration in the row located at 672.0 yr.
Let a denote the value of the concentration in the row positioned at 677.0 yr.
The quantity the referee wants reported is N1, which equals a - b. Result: -7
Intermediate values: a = 342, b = 348.8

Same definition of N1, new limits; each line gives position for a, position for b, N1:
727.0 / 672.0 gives -113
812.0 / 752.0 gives -2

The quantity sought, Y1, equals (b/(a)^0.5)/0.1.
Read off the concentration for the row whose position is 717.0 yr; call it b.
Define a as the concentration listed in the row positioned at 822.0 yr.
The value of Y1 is 175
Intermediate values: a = 324.6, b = 315.9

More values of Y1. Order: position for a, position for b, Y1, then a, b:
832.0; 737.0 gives 149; 329.7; 271.2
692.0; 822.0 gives 175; 346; 324.6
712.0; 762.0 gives 167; 381.7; 327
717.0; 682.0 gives 186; 315.9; 331.3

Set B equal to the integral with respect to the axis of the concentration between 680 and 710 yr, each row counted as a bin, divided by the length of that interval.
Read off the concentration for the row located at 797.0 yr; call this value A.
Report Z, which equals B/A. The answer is 1.08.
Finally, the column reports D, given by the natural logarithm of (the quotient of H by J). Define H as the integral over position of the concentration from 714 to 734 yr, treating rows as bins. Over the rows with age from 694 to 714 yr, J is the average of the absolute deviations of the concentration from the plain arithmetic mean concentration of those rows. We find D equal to 5.50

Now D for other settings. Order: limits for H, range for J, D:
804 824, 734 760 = 5.27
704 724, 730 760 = 5.10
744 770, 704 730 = 5.28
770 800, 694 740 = 5.51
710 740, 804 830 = 6.97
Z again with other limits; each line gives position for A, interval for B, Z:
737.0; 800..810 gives 1.14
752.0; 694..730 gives 0.91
